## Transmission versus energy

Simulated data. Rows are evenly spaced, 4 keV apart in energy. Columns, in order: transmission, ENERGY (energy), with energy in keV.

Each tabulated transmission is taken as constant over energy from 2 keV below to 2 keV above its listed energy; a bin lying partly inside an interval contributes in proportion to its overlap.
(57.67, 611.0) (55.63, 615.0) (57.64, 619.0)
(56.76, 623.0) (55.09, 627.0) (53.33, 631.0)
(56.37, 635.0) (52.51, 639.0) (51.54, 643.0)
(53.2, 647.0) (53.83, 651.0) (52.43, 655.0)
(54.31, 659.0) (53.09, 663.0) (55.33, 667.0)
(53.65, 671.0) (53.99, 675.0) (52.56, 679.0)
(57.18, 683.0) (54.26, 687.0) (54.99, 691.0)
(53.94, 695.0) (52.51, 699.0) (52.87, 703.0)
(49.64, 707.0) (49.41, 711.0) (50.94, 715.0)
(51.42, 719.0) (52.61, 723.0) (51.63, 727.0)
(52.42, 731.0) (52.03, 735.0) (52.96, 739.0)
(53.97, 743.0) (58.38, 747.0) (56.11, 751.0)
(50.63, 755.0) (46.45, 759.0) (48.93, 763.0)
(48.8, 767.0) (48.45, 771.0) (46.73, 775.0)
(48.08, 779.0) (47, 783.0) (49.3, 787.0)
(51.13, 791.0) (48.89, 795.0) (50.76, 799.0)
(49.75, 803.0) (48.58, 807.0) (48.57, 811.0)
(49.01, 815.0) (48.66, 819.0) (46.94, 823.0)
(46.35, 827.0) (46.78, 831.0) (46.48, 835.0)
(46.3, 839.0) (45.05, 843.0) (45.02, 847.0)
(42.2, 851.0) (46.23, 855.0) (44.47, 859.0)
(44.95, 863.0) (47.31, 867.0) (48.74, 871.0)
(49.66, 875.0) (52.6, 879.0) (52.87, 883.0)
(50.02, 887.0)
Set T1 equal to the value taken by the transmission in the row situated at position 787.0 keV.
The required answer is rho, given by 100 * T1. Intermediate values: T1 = 49.3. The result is 4930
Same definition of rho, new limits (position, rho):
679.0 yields 5256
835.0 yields 4648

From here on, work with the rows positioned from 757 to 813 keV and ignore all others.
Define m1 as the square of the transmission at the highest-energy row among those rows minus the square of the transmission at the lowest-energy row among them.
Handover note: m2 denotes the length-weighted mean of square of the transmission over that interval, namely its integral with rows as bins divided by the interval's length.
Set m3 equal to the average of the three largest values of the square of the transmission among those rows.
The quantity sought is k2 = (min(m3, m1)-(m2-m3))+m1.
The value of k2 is 587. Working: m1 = 201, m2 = 2371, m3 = 2555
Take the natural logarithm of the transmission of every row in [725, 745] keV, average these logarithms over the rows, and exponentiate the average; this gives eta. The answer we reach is 53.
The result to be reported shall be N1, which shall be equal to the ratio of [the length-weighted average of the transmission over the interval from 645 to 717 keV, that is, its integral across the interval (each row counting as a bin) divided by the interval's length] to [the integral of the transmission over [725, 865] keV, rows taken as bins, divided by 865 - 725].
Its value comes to 1.09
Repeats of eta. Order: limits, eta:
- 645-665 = 53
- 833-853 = 45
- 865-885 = 50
